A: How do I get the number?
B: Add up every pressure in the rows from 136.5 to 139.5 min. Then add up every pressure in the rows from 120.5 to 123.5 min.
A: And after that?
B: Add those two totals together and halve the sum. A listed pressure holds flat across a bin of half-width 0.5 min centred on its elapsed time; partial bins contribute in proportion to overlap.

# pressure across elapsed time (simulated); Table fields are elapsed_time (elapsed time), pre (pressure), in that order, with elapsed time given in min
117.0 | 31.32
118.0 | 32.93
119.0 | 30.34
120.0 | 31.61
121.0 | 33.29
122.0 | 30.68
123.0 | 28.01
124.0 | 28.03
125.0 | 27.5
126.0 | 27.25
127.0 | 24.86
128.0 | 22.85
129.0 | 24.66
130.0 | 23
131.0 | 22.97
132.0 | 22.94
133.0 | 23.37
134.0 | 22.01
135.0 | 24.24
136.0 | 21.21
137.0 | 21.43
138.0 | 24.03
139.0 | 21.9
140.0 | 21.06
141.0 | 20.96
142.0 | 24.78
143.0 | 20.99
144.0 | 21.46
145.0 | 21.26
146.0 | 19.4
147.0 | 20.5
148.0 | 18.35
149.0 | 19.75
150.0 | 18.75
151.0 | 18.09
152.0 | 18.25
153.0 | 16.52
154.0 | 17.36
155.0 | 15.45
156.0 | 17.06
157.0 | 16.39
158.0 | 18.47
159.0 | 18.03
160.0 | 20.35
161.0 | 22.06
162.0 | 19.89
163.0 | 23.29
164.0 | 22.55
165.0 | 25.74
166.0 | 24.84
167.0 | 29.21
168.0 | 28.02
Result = 80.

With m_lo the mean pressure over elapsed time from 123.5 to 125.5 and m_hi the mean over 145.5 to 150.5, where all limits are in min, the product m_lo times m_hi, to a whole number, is 537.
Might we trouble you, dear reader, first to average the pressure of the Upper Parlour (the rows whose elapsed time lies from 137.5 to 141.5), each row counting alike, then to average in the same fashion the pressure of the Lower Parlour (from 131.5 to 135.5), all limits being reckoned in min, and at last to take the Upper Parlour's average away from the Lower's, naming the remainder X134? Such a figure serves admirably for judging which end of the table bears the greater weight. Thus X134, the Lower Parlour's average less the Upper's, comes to 1.2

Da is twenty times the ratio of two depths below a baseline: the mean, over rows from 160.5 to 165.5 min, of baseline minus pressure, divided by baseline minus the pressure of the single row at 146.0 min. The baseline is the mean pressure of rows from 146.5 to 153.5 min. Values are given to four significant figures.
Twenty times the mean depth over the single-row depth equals 102.8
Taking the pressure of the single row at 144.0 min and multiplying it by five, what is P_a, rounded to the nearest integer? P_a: 107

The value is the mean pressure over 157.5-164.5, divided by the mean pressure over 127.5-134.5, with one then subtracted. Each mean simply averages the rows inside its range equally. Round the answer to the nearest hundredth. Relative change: -0.11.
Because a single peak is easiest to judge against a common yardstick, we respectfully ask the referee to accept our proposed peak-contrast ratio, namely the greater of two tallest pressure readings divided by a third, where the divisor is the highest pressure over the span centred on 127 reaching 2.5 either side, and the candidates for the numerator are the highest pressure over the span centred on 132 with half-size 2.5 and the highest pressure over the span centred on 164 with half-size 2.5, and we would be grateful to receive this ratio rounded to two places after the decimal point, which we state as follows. 0.94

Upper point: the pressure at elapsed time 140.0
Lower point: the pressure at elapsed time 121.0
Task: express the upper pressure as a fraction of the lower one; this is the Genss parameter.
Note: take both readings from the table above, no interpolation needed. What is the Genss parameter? 0.63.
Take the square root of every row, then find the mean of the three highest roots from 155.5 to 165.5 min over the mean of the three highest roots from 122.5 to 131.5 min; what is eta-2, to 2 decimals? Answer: 0.93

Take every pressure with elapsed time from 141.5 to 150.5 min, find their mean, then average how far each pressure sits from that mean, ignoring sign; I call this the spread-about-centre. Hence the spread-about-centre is 1.37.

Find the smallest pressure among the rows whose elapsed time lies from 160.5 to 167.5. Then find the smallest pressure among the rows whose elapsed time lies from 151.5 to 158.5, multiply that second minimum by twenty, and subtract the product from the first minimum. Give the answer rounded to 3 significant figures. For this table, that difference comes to -289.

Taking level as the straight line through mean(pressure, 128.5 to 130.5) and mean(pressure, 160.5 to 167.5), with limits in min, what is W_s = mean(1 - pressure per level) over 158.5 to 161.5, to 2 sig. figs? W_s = 0.16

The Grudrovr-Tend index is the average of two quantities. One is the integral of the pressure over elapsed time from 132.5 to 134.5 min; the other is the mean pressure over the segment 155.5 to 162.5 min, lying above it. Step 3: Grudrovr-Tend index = 32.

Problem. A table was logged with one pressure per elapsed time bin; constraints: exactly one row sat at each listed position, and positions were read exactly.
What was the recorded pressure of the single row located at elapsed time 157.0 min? 16.39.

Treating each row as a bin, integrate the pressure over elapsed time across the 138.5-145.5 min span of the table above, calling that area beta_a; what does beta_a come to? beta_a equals 152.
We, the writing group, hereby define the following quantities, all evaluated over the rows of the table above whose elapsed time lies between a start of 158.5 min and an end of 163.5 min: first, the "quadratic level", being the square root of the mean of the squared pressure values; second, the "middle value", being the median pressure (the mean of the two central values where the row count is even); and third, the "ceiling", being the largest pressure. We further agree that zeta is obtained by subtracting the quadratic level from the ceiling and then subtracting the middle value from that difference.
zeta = -17.9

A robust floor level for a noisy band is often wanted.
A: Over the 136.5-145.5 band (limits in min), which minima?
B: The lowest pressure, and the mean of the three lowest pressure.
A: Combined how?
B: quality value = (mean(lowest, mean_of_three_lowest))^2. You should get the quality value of 440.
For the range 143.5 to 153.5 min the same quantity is 291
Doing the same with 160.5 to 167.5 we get 428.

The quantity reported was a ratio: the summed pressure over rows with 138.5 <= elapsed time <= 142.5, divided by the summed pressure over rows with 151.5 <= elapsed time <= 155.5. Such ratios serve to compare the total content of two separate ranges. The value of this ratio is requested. 1.31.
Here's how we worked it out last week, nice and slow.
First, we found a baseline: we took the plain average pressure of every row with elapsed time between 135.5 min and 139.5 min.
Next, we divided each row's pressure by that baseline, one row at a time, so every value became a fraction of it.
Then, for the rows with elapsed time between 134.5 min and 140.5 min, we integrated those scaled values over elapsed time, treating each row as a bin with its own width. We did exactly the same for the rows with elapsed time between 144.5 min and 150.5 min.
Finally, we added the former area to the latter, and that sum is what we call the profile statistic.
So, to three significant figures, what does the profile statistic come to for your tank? 11.4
